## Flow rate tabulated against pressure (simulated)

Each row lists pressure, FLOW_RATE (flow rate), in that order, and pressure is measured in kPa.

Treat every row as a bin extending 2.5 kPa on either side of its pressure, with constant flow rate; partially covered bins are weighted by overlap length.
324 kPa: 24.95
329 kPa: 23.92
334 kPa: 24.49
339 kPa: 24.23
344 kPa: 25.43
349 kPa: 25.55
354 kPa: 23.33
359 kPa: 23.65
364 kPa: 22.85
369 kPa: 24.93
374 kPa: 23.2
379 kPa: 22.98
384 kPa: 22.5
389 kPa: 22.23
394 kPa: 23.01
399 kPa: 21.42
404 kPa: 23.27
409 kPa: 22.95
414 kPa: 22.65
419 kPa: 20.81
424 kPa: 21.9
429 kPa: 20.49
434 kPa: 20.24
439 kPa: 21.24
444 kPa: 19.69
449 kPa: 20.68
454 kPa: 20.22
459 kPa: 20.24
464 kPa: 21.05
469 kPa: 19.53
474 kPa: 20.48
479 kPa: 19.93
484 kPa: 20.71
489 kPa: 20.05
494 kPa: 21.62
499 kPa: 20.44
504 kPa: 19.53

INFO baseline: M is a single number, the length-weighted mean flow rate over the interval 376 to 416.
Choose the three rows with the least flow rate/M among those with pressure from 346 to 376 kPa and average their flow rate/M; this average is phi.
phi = 1.02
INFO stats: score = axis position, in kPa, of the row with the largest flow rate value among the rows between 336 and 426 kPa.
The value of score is 349 kPa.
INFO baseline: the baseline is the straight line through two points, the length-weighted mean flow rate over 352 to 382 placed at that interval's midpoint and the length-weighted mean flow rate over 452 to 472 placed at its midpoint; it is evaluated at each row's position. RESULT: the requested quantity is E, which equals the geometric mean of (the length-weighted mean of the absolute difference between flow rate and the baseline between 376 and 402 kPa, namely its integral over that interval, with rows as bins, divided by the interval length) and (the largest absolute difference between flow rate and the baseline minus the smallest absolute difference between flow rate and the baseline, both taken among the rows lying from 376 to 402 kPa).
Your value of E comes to 0.66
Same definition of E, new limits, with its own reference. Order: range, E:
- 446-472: 0.56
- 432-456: 0.79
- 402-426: 0.74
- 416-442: 0.72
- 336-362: 0.97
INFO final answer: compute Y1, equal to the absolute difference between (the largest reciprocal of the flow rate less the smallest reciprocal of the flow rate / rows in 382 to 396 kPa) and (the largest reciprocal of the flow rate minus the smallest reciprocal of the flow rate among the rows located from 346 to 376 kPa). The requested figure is 0.0031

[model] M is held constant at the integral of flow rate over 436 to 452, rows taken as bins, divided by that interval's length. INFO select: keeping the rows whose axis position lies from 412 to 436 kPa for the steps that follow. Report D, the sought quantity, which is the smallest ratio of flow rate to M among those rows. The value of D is 0.99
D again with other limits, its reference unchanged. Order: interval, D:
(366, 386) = 1.10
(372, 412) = 1.04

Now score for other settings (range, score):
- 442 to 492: 464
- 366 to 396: 369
